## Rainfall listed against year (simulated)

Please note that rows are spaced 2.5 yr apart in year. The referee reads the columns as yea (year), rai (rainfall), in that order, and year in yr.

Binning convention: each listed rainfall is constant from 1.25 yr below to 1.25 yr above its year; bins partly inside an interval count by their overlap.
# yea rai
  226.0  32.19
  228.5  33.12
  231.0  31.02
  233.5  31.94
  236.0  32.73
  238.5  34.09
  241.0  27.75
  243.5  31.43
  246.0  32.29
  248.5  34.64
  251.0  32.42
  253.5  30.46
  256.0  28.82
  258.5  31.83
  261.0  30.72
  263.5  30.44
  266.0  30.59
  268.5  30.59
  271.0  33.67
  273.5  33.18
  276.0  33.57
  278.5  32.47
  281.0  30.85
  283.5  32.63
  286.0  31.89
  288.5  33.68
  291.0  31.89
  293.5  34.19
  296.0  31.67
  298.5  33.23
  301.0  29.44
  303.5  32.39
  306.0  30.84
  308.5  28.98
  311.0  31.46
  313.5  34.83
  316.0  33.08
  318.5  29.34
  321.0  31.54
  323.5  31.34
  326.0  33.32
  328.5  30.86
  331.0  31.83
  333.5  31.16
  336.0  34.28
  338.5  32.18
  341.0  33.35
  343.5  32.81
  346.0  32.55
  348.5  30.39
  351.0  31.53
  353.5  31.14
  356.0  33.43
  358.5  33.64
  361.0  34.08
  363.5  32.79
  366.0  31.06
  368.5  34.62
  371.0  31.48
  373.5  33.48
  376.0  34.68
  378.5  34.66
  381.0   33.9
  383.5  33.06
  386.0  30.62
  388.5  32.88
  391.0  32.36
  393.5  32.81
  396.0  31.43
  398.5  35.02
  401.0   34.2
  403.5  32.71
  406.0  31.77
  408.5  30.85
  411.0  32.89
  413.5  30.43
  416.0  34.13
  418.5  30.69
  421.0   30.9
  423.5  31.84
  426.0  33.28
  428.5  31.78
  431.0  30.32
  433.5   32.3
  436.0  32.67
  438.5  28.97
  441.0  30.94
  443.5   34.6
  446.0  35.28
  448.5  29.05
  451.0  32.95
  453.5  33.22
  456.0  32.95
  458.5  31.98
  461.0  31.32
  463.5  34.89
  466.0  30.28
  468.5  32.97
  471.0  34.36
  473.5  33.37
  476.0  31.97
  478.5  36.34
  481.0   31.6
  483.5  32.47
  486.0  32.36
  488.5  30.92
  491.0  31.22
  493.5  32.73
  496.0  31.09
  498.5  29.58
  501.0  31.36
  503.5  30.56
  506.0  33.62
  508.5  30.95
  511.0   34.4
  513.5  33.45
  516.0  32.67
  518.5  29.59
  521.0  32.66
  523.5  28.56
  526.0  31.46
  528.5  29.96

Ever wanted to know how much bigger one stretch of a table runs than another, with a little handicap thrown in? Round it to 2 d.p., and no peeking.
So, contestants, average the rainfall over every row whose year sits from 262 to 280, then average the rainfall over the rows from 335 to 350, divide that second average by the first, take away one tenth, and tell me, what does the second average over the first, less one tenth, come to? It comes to 0.92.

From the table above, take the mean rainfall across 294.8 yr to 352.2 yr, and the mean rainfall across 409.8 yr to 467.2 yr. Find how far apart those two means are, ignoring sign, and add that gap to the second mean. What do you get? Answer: 32.3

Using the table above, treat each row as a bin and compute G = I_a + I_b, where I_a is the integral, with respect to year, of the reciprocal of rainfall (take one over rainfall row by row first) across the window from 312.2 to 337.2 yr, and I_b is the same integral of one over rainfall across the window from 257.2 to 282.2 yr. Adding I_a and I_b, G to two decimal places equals 1.57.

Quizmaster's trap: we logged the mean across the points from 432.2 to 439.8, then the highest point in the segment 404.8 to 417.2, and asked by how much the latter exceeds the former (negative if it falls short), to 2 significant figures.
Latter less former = 2.8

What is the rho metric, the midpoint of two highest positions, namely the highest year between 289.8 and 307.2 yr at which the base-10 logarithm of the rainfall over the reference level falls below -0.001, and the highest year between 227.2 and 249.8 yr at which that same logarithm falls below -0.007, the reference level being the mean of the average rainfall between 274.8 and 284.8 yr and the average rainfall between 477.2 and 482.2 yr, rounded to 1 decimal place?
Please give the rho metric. 276.0 yr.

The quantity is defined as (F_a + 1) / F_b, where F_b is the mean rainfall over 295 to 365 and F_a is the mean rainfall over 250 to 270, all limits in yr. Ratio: 0.99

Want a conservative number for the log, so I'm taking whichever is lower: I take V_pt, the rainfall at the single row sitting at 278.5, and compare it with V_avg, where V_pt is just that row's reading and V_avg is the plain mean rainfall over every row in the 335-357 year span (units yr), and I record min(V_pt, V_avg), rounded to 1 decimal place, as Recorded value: 32.4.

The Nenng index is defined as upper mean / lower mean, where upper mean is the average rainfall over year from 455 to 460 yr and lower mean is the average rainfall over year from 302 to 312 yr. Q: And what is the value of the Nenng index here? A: 1.05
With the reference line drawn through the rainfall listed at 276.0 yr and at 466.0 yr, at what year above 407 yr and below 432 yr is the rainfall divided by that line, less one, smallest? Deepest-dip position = 413.5 yr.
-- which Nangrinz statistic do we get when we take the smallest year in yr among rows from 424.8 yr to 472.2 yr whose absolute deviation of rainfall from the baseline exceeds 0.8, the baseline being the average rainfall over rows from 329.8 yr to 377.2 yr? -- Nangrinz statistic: 428.5 yr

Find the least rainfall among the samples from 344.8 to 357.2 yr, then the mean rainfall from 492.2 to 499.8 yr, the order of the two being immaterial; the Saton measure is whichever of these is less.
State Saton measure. 30.4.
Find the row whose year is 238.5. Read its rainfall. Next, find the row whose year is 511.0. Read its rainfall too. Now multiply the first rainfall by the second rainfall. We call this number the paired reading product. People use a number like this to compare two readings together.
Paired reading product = 1173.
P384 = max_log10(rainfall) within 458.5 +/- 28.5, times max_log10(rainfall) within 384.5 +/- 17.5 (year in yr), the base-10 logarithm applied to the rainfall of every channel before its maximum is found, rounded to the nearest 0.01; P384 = 2.41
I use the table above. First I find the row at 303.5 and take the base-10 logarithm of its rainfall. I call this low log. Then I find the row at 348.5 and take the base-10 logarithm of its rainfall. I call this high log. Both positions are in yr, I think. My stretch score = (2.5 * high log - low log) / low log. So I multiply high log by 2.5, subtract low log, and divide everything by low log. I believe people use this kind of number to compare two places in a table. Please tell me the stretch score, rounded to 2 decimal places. 1.45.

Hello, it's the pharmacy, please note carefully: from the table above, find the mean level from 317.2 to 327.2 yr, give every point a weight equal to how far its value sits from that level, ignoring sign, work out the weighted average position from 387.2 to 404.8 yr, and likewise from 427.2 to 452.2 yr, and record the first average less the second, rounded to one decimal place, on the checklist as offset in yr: -45.3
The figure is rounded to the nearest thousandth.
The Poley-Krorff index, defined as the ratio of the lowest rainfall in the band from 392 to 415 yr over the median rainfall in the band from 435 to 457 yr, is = 0.924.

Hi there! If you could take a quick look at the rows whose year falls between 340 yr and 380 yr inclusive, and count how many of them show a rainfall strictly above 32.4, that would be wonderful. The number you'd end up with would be 11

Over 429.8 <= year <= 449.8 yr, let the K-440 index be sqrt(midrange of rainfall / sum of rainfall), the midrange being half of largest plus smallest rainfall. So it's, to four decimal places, 0.3555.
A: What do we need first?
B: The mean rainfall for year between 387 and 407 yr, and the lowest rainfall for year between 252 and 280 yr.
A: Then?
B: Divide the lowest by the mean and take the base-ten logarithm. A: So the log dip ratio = -0.057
